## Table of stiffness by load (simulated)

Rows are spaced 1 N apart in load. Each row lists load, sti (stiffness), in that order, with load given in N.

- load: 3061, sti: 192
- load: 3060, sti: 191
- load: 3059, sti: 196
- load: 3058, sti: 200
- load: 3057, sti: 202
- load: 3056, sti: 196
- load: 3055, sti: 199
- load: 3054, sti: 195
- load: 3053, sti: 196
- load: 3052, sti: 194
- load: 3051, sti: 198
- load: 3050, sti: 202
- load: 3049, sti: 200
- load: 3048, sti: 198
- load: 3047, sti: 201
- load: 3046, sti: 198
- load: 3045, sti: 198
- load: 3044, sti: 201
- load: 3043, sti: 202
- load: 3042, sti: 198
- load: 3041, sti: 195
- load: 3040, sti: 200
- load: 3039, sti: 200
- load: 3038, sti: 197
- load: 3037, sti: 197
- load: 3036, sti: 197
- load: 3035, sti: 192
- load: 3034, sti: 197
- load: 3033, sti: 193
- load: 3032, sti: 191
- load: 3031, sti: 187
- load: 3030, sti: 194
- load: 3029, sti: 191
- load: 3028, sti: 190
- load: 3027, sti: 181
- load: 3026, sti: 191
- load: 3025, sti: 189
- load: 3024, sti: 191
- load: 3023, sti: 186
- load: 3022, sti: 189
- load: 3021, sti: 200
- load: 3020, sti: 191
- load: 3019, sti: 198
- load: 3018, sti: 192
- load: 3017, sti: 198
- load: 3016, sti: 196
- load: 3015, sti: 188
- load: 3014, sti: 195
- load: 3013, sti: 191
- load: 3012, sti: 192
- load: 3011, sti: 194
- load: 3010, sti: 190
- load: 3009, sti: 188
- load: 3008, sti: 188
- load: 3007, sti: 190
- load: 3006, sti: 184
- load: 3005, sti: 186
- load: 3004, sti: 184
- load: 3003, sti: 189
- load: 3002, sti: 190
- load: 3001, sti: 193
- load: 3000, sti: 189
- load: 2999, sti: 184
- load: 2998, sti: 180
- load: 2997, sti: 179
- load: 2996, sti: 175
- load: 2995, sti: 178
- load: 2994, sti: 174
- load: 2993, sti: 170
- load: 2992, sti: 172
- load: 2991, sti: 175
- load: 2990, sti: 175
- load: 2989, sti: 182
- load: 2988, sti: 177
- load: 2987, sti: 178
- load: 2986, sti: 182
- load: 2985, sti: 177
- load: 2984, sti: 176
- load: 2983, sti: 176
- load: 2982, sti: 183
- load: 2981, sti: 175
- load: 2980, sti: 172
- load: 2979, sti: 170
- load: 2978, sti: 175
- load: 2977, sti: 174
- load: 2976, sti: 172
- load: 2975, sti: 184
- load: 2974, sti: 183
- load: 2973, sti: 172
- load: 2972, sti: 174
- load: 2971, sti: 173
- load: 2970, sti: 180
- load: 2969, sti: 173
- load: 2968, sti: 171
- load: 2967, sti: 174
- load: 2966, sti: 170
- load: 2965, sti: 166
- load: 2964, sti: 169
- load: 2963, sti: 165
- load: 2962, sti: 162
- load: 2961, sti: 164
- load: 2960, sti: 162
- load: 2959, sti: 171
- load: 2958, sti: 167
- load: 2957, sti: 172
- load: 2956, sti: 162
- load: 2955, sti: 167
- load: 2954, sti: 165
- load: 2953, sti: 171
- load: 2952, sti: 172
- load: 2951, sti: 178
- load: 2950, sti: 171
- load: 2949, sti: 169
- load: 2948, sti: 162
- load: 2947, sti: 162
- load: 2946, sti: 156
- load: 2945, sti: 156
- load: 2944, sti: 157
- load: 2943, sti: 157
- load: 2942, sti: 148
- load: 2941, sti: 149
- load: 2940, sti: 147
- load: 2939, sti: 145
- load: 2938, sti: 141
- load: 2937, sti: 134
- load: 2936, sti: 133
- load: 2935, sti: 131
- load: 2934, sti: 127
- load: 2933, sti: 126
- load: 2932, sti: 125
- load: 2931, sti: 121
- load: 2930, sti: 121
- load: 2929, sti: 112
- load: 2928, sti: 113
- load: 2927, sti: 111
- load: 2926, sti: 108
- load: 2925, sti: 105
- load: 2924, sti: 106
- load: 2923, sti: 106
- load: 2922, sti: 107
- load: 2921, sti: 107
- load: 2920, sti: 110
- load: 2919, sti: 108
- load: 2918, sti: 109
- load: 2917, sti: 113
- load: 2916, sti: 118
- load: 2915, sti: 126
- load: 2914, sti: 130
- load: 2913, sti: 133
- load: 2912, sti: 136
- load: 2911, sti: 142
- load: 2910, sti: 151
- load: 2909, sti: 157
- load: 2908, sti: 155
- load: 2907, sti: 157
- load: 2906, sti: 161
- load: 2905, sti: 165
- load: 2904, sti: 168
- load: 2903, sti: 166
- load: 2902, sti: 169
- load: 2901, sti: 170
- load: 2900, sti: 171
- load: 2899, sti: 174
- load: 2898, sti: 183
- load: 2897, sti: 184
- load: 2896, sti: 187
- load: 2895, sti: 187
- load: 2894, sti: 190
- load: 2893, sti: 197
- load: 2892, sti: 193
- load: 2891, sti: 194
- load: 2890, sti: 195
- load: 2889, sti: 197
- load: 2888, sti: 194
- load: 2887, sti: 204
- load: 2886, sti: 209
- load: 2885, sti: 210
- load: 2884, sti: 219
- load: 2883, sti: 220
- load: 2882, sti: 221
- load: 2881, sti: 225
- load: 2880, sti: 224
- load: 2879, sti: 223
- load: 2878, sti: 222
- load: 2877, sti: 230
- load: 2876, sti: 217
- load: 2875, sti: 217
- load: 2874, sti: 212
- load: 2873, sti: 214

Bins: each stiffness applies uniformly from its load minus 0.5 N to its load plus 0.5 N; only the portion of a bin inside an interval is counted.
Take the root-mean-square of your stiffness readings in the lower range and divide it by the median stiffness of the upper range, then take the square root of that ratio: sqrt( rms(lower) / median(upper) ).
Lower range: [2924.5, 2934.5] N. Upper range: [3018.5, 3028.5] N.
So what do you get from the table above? 0.784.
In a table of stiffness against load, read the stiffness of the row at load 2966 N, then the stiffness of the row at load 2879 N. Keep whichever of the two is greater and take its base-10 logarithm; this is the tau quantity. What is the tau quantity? 2.35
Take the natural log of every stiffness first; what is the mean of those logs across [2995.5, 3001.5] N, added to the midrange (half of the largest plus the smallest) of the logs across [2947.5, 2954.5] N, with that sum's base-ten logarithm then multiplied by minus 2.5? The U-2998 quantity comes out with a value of -2.54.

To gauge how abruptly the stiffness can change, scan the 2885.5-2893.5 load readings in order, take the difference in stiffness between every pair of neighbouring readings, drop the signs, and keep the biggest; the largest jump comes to 10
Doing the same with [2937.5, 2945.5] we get 9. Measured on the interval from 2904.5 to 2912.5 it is 9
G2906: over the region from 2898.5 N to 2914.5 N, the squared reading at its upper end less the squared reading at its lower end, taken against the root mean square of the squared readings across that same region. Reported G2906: -0.53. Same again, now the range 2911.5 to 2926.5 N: -0.50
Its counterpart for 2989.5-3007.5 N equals 0.17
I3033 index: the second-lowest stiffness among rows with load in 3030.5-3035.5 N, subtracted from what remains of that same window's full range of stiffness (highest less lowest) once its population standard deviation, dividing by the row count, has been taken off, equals -184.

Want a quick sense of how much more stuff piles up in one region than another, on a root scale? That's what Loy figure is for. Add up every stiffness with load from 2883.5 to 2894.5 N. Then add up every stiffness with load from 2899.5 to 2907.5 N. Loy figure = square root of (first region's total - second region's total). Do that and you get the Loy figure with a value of 30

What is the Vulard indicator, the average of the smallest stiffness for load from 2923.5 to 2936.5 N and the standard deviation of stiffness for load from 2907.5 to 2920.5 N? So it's 61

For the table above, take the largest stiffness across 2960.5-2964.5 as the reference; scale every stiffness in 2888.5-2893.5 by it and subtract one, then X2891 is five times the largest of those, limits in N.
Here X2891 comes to 0.8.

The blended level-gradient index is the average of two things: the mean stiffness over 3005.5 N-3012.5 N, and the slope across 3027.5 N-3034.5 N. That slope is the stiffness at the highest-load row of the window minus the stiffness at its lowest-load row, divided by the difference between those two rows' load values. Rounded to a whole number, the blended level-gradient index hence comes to 95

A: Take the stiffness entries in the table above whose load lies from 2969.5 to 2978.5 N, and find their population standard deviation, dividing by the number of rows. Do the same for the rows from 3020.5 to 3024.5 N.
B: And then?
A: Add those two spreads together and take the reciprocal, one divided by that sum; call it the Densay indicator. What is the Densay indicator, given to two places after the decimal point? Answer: 0.10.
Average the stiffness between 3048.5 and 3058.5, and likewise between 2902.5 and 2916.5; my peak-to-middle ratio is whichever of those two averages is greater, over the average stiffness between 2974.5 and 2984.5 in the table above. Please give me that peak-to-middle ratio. 1.13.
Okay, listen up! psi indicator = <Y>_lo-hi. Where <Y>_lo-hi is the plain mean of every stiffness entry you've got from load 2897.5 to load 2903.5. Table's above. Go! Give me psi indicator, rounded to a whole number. 172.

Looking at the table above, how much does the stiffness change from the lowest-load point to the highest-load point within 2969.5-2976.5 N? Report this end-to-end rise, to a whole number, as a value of -8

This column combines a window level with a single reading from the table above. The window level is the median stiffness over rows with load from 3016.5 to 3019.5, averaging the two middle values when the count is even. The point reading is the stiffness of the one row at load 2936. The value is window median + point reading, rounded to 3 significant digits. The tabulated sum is 331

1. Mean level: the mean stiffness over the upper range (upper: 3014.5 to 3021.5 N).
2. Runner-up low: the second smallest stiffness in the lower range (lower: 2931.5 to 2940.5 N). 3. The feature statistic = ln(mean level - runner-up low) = 4.23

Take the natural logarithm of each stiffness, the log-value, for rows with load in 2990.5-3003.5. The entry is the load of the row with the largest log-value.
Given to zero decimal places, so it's 3001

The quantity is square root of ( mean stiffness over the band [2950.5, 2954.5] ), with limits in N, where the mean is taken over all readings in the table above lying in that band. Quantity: 13.1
